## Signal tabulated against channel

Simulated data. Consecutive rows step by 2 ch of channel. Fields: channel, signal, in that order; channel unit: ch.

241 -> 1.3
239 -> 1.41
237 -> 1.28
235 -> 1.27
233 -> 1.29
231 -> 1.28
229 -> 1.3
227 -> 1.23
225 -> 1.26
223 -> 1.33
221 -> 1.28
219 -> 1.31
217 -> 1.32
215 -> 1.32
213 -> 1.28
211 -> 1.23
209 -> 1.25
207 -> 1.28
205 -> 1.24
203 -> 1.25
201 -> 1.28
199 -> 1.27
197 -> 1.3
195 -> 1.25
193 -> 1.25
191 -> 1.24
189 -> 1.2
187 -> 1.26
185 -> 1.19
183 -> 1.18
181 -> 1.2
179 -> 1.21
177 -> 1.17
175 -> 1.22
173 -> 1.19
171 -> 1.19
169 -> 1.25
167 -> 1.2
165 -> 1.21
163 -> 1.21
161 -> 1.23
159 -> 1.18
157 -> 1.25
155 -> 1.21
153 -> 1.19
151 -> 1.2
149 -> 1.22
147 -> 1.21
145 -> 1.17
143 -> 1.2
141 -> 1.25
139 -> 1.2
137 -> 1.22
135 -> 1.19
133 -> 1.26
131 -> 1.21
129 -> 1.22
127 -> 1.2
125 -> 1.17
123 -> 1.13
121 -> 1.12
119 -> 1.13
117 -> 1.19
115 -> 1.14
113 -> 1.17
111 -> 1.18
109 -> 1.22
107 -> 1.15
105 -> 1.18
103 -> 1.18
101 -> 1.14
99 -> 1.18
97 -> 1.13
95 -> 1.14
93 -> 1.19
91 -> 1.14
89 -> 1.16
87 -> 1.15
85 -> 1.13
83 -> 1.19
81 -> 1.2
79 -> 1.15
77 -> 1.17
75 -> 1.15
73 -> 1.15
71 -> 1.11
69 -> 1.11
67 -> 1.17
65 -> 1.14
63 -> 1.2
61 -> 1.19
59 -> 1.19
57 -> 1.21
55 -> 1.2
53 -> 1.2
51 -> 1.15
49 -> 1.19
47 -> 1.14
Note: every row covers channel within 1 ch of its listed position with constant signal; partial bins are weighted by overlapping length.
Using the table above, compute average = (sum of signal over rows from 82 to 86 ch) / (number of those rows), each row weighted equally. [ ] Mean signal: 1.16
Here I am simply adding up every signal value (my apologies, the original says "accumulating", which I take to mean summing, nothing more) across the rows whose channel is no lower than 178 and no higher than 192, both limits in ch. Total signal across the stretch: 8.5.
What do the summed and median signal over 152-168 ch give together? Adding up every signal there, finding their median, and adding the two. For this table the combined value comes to 11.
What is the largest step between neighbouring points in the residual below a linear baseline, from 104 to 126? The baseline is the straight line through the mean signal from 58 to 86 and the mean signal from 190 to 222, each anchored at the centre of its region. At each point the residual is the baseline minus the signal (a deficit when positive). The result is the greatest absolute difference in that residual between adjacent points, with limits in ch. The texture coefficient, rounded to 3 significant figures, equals 0.0683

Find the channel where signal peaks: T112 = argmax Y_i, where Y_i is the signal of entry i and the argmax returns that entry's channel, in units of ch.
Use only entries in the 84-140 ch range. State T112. 133 ch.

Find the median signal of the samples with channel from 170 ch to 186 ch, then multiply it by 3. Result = 3.57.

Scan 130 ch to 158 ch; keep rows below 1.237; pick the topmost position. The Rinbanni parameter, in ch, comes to 155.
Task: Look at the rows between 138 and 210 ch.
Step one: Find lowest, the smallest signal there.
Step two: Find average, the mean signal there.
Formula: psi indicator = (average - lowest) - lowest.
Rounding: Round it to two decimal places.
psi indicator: -1.12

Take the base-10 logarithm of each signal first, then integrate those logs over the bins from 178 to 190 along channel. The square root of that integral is 0.99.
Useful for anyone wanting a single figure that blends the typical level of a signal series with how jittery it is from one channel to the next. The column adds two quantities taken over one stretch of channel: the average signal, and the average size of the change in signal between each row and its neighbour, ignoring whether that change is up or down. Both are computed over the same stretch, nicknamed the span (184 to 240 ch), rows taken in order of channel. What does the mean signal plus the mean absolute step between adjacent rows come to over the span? 1.31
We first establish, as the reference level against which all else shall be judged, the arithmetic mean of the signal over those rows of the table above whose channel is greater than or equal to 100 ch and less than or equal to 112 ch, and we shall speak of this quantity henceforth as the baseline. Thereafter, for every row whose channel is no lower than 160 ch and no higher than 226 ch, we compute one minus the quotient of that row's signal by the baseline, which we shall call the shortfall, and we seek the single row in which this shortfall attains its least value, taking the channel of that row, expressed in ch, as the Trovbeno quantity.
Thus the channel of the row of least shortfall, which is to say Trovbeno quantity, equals 223 ch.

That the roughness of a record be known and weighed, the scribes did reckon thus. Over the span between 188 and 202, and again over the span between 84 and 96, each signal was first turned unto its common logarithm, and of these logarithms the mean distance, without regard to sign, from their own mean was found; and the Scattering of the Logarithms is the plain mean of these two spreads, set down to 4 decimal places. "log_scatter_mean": 0.0070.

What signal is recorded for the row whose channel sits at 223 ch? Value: 1.33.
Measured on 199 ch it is 1.27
